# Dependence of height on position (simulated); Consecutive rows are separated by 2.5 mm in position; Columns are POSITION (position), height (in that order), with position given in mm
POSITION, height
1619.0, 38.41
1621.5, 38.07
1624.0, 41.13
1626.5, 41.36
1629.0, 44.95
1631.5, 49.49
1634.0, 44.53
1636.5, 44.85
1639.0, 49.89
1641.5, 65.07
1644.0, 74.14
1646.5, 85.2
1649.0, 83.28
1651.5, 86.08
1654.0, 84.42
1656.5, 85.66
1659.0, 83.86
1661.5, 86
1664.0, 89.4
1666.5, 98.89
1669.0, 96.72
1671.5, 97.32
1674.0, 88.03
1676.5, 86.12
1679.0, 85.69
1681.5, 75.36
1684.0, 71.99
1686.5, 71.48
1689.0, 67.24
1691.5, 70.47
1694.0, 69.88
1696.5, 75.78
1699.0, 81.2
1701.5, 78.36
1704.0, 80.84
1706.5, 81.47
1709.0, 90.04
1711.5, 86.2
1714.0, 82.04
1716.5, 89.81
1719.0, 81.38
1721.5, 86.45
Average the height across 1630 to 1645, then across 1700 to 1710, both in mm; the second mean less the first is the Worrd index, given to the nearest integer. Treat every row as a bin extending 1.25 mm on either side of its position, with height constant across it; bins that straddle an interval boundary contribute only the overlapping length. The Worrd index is 28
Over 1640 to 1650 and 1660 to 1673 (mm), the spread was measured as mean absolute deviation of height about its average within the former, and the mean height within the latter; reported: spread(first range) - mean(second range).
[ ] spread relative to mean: -86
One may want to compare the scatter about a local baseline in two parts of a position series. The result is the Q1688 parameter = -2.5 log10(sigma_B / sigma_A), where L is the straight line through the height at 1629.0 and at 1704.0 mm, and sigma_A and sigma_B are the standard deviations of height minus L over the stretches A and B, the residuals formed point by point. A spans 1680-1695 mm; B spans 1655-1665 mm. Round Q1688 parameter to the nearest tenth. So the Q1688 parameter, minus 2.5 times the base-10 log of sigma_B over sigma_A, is 1.2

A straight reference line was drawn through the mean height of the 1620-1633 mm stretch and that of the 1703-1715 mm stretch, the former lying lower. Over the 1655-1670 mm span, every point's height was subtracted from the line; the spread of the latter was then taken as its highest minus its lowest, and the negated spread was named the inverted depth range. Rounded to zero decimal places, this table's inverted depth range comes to -11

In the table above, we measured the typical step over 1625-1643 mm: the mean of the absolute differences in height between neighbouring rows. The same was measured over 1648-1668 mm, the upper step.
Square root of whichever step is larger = 2.37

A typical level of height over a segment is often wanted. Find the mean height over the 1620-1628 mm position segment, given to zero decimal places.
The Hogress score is 40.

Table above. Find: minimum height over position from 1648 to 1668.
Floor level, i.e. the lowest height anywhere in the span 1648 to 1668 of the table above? 83.28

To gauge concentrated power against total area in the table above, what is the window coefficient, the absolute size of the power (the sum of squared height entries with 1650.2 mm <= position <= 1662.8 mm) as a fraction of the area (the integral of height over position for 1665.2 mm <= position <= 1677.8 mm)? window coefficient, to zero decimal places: 31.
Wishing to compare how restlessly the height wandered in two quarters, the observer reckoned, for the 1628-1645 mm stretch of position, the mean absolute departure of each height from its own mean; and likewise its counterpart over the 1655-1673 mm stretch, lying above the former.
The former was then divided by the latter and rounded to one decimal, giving 1.7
